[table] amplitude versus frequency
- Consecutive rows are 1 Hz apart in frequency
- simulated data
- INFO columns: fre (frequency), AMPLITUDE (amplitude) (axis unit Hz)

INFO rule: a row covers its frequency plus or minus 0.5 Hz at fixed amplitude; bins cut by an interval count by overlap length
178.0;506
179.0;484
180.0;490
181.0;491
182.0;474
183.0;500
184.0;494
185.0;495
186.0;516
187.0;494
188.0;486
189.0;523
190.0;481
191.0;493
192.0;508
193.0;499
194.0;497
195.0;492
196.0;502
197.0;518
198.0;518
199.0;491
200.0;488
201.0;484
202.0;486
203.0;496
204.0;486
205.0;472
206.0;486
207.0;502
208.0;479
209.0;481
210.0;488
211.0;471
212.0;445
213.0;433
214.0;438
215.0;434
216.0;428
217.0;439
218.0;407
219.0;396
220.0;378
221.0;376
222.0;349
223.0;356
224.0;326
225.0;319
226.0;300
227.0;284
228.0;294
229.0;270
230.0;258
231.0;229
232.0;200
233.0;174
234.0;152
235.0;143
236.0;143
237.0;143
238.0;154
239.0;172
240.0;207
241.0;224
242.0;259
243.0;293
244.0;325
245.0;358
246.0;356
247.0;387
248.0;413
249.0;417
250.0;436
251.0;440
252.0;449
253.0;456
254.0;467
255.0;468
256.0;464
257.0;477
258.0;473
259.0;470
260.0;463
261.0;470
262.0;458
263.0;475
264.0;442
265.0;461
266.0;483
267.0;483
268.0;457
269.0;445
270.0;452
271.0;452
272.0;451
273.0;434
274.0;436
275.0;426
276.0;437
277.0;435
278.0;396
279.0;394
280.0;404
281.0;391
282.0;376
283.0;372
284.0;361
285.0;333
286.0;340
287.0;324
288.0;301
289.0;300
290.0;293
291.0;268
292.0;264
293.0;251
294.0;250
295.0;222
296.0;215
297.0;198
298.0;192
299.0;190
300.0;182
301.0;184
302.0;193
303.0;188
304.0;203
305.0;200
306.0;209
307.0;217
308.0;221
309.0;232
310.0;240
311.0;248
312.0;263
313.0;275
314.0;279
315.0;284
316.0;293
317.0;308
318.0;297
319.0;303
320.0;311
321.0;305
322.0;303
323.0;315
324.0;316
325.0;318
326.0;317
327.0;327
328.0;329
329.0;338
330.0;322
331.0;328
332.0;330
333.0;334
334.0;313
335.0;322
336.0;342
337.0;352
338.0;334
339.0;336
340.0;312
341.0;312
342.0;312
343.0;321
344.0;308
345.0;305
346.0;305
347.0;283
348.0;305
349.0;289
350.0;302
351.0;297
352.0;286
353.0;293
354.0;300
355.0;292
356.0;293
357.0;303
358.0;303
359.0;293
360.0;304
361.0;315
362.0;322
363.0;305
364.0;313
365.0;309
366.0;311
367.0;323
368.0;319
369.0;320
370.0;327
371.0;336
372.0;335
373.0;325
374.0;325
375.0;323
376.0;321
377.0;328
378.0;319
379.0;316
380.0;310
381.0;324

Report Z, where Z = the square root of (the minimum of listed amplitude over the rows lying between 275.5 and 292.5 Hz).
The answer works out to 16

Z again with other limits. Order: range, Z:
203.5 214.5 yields 21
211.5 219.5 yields 20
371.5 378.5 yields 18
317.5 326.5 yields 17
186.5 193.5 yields 22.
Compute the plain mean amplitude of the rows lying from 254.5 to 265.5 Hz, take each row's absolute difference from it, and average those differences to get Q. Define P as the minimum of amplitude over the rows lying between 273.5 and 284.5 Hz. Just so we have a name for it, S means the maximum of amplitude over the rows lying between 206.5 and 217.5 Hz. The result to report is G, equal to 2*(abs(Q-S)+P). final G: 1712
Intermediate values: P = 361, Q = 7.2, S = 502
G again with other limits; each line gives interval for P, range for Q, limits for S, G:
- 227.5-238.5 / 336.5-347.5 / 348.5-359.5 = 864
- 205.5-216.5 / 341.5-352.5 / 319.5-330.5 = 1514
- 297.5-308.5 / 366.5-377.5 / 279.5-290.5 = 1163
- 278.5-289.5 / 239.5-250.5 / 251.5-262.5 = 1422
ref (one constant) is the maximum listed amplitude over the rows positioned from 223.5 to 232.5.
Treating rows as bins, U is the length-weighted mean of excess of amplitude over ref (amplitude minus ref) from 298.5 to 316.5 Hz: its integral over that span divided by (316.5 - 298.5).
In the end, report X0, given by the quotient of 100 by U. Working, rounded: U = -98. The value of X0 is -1.0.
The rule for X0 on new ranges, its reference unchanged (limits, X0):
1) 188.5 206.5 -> 0.6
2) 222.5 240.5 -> -1.0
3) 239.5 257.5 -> 1.8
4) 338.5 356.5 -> -4.3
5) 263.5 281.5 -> 0.9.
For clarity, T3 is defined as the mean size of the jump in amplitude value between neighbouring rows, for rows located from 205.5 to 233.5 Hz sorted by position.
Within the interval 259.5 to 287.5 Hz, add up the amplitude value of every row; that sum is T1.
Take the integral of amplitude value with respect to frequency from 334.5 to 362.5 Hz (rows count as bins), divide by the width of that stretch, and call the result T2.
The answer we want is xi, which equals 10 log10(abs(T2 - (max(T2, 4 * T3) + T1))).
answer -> 40.7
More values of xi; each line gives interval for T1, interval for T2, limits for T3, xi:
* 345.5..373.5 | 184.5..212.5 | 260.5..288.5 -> 39.3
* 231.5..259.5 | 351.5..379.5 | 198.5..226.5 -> 39.6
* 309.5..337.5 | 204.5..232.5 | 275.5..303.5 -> 39.4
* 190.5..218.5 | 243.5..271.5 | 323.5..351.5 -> 41.3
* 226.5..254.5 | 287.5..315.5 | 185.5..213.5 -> 39.1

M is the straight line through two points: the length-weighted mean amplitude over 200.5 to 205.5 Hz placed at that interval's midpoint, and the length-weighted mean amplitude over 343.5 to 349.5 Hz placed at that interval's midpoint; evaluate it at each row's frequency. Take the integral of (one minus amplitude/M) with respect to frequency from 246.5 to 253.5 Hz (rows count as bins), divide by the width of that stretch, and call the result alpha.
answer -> -0.01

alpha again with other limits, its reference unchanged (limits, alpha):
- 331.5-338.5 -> -0.06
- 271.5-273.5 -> -0.12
